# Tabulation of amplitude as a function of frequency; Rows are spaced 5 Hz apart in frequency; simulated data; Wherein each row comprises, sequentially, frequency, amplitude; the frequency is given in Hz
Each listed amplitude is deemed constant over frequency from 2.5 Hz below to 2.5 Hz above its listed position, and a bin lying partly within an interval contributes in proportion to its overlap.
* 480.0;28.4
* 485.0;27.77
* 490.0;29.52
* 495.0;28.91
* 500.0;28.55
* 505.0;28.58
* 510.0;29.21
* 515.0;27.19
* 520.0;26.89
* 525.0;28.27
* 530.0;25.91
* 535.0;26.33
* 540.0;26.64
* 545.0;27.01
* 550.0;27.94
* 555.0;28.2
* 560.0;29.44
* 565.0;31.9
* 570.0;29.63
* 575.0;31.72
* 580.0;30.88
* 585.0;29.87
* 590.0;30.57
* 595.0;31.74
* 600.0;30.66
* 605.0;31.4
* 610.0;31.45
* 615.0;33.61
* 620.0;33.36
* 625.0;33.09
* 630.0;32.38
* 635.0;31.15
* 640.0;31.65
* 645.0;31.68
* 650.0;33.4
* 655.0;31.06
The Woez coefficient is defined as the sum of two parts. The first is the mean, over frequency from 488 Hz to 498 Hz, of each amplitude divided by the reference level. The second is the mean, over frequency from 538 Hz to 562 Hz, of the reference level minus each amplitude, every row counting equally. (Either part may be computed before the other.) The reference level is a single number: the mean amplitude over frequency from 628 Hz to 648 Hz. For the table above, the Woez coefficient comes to 4.8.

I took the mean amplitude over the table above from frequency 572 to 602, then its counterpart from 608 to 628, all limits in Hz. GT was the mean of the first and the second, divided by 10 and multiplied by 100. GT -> 319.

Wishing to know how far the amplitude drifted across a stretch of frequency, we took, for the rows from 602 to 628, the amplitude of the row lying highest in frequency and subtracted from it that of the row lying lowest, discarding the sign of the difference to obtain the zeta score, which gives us 1.7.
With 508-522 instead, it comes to 2.3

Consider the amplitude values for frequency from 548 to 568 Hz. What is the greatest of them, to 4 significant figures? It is 31.90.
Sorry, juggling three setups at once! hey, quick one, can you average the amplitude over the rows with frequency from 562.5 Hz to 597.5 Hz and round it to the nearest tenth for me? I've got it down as 30.9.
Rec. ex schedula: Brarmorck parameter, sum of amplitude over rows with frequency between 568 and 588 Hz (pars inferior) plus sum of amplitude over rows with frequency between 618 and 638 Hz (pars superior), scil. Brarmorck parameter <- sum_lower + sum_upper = 252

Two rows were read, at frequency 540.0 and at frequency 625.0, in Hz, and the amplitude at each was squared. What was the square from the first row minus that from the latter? -385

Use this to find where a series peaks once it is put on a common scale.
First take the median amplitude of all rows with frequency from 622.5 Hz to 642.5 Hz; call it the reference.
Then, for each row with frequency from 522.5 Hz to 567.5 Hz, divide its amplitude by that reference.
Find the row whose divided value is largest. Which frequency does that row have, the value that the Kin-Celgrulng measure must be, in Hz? 565.0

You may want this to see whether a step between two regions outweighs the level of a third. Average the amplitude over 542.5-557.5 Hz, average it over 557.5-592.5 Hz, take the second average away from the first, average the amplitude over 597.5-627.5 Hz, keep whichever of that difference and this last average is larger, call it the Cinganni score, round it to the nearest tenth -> 32.3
